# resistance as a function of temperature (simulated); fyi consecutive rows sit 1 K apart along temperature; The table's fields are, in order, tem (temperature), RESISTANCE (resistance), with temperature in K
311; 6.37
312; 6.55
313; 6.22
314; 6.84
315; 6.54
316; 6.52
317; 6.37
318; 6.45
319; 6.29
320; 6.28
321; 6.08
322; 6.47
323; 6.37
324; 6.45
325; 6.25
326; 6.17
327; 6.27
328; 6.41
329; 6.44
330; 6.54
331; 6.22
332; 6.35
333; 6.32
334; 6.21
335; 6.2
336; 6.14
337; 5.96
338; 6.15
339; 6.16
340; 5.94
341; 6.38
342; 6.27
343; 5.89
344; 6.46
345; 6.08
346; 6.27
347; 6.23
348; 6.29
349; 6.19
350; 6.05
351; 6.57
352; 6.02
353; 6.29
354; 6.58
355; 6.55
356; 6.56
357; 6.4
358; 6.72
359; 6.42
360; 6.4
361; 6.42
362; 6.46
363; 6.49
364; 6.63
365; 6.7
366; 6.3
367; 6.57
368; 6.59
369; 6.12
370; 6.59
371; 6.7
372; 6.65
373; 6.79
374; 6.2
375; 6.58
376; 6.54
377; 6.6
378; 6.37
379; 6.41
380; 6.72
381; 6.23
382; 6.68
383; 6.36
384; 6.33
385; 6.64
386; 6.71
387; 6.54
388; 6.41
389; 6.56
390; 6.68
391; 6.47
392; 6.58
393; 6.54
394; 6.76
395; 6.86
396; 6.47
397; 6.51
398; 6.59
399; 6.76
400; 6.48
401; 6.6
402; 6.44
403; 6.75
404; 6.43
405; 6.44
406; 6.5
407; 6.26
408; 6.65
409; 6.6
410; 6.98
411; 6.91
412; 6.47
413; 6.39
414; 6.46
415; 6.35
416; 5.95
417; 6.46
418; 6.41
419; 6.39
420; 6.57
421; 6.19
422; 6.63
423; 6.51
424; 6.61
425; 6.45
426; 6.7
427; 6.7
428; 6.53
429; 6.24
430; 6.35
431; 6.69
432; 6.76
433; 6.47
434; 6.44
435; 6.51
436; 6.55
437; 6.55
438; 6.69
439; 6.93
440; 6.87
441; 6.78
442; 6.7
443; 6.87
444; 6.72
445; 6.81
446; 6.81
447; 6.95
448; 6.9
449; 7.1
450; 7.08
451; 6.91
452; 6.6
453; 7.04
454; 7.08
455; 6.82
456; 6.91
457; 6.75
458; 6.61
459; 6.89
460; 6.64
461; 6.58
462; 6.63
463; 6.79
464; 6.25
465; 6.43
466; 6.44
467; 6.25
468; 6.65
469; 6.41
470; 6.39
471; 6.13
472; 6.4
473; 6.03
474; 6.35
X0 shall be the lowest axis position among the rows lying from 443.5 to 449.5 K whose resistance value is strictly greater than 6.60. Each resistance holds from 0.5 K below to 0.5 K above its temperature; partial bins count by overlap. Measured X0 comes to 444 K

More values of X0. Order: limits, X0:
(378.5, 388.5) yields 380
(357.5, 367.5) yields 358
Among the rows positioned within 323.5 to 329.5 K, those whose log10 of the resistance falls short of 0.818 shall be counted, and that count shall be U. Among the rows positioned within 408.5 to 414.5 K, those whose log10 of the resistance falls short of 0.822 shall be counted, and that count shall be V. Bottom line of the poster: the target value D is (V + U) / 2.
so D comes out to 5.00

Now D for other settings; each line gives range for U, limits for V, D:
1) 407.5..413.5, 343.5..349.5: 4.00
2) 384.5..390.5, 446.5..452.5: 2.00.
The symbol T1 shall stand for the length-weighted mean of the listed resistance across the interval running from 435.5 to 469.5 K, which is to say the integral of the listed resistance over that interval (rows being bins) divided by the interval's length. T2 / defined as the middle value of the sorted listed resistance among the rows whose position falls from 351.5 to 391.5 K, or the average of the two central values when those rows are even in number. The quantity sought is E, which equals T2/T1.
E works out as 0.97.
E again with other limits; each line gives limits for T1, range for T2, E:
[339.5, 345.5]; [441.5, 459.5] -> 1.12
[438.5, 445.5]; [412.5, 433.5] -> 0.95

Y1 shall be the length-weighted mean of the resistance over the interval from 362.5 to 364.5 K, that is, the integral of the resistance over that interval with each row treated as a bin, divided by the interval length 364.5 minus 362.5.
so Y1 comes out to 6.56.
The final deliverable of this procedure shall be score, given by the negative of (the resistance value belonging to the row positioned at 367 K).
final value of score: -6.57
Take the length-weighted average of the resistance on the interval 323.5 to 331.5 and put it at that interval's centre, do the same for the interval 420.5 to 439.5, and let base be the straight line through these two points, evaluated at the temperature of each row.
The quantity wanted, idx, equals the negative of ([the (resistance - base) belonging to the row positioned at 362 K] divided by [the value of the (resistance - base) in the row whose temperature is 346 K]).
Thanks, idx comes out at 0.4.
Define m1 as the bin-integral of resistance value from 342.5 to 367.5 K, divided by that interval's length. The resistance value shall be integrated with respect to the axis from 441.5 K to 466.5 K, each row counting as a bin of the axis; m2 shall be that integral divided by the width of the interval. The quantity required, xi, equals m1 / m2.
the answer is 0.94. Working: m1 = 6.4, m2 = 6.8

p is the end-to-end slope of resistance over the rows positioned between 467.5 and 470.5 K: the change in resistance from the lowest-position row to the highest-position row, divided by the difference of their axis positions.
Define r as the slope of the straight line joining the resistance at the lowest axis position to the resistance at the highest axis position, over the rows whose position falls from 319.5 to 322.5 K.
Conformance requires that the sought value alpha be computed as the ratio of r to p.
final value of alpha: -0.7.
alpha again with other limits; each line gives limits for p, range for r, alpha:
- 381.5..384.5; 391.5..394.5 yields -0.5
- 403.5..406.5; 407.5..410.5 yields 4.7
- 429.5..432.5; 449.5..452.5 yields -1.2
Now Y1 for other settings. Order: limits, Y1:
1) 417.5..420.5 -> 6.46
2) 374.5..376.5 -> 6.56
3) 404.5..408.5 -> 6.46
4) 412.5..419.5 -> 6.34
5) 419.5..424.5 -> 6.50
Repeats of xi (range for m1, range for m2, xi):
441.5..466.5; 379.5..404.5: 1.03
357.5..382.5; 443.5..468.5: 0.97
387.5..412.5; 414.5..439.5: 1.01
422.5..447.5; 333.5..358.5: 1.06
